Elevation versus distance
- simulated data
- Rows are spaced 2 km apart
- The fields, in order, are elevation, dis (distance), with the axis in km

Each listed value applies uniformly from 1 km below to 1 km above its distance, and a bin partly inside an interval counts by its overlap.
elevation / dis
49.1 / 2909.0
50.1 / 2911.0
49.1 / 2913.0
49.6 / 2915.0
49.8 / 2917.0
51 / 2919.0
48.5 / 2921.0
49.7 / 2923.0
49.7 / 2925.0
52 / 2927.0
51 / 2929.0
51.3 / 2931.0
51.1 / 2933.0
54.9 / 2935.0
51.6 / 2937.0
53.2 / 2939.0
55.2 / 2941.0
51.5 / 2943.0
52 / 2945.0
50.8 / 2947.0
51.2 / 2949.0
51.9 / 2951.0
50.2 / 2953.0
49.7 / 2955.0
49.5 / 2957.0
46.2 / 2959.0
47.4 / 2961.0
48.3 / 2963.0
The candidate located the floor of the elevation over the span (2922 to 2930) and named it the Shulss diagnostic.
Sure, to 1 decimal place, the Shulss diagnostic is 49.7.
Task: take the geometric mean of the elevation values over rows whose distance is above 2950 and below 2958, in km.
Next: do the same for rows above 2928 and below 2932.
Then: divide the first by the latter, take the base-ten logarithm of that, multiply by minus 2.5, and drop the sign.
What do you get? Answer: 0.018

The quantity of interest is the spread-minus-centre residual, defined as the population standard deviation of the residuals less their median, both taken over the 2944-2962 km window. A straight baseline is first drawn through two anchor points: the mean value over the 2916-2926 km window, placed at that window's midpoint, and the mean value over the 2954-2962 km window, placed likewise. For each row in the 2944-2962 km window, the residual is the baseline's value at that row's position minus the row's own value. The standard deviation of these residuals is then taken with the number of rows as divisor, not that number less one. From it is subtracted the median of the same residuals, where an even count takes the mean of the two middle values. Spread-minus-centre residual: 3.5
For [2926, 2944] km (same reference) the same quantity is 4.2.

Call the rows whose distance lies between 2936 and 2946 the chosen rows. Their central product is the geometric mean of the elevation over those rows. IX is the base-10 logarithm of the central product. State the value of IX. 1.72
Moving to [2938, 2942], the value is 1.73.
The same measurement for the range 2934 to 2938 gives 1.73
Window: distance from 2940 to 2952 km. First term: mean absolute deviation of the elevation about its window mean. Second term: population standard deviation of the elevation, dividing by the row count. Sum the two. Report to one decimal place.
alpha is 2.5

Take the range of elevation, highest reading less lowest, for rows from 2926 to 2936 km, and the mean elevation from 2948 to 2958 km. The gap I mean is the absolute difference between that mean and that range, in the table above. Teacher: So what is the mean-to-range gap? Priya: 46.6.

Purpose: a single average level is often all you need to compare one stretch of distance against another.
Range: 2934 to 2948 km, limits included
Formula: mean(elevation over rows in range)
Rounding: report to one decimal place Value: 52.7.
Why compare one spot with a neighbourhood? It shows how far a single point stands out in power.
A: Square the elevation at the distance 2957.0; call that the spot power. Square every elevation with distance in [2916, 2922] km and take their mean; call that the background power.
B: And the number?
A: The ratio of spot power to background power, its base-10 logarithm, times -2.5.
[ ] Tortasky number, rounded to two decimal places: 0.01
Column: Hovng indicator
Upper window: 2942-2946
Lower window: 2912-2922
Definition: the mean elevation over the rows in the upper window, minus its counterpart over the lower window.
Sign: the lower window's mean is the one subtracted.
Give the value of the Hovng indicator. 2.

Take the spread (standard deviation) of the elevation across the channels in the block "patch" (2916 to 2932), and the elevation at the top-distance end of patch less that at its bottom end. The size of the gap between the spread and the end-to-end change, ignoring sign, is 0.4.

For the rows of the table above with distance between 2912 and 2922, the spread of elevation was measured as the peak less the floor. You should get 2.5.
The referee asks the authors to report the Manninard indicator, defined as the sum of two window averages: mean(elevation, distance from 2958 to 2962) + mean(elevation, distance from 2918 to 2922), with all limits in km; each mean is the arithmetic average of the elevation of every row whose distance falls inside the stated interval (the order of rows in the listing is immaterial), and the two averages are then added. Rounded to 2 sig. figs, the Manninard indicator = 97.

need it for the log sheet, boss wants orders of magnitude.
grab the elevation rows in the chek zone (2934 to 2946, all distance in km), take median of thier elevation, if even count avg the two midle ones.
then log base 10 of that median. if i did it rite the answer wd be 1.72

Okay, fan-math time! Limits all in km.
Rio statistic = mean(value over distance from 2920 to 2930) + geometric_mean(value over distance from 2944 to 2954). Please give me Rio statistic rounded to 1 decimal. 101.4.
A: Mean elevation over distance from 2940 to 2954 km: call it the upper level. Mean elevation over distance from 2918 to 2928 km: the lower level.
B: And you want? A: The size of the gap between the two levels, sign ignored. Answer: 1.6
